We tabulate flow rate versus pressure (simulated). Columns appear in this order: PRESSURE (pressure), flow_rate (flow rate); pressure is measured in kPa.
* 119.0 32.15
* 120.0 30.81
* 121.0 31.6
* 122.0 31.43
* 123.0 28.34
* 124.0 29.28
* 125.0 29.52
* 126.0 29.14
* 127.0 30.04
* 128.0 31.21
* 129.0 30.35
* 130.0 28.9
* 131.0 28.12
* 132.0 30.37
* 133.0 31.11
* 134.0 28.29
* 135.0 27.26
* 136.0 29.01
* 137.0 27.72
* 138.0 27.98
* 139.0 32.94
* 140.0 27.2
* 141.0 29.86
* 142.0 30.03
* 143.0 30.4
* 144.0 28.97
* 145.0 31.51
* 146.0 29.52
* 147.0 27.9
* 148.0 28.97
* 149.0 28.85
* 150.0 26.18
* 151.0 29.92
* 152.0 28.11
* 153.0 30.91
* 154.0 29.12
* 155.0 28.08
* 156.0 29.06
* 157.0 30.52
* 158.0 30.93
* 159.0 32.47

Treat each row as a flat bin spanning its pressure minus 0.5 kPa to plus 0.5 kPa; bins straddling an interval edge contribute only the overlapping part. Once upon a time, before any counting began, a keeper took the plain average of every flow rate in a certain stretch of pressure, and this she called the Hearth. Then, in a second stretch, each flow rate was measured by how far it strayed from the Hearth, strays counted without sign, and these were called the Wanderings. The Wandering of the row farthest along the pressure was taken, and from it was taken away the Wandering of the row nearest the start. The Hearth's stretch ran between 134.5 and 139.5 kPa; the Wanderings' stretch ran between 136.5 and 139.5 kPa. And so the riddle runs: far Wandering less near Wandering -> 2.70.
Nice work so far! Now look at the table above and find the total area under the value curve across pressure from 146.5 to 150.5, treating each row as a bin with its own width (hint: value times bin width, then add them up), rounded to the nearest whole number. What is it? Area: 112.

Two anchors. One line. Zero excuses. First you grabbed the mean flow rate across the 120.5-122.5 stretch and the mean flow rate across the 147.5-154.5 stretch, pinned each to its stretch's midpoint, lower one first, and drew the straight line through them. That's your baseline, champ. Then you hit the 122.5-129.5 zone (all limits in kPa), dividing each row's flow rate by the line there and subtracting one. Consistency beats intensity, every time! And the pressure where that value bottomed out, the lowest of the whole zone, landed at 123.0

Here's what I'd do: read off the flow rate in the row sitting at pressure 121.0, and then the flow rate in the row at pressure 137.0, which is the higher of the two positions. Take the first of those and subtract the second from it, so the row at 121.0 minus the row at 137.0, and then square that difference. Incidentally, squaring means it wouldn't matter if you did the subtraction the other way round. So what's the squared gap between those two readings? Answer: 15.1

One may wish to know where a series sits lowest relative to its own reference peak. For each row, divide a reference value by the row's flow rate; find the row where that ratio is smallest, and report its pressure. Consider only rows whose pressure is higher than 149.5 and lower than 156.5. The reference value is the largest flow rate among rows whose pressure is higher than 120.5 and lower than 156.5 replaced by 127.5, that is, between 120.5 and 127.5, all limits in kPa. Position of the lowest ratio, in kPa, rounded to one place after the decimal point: 153.0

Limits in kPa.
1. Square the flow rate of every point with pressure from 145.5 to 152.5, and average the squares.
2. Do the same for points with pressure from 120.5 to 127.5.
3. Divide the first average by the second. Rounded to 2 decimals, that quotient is 0.91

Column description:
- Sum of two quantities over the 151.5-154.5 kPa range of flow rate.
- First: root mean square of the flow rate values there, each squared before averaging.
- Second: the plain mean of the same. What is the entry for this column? 58.8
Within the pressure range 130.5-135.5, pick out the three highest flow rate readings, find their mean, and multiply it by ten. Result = 299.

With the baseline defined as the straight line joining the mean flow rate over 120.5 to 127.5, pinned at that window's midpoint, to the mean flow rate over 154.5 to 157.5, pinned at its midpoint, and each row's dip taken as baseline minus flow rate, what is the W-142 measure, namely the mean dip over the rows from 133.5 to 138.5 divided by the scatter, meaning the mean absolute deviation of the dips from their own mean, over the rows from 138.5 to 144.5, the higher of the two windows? 1.3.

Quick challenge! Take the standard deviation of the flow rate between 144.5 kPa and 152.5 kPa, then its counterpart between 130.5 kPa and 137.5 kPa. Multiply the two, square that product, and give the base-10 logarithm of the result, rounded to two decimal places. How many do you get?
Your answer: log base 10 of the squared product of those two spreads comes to 0.57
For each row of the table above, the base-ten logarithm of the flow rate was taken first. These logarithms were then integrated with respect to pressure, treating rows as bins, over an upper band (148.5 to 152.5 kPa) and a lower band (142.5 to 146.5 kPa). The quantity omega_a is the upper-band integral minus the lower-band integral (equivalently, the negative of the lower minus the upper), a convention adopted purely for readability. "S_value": -0.11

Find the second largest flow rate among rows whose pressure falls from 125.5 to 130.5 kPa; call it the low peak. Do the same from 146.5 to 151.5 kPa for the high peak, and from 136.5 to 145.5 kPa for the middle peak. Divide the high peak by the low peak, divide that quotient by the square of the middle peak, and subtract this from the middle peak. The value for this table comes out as 31.5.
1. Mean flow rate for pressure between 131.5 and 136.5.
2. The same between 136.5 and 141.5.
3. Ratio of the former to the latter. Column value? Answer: 1.00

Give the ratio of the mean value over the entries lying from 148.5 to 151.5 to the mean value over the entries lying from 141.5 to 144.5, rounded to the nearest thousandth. 0.950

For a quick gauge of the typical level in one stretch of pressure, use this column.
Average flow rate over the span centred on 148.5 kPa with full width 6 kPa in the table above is 28.6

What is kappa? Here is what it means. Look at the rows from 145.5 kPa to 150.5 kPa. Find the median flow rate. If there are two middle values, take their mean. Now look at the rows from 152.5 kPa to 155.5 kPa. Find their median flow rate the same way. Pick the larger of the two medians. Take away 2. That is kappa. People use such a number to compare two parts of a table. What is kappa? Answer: 27.1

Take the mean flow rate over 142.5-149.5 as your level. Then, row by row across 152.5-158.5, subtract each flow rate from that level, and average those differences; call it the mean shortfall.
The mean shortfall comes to -0.3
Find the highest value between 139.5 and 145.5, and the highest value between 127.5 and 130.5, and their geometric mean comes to 31.4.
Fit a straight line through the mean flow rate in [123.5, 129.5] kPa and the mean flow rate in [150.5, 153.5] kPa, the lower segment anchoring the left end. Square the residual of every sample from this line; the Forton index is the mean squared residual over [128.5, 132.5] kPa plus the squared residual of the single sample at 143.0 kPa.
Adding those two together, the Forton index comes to 1.6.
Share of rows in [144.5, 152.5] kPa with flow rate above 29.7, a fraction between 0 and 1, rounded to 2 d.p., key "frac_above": 0.25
